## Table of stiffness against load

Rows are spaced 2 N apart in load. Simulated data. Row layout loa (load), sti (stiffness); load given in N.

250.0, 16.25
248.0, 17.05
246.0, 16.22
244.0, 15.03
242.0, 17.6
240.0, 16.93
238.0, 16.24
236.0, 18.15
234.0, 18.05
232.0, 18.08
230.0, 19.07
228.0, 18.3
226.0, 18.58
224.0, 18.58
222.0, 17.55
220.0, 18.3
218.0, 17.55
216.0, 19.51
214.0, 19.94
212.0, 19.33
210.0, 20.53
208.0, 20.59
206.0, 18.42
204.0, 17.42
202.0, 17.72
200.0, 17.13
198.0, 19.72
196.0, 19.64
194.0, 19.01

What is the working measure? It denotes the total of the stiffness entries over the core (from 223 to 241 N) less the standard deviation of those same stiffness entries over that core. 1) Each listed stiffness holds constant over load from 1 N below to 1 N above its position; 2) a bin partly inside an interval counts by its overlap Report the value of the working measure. 161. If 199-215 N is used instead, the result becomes 150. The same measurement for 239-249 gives 82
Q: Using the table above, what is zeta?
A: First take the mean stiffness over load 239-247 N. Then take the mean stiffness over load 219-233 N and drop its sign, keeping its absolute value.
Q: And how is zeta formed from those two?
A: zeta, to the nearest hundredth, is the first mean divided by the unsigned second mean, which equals 0.90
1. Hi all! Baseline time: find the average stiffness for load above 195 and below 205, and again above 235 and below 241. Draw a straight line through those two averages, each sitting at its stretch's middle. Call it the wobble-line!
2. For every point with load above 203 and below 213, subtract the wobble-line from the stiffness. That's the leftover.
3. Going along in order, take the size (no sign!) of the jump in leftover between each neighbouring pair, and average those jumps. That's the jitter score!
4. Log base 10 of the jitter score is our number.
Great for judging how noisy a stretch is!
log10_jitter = 0.05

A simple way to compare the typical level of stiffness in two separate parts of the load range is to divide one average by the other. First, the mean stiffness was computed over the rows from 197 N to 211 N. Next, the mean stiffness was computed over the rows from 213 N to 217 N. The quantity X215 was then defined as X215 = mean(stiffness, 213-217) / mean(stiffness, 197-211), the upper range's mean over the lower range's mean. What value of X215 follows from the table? 1.05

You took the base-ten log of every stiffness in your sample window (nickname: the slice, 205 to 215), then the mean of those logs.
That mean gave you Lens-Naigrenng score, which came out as 1.30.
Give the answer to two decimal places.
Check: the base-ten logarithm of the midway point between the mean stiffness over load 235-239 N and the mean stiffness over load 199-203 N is 1.24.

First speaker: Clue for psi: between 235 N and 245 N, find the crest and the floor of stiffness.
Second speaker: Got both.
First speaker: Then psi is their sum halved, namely 16.6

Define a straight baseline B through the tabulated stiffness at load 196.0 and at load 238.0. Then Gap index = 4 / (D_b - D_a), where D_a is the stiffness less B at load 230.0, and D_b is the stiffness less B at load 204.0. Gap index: -1.1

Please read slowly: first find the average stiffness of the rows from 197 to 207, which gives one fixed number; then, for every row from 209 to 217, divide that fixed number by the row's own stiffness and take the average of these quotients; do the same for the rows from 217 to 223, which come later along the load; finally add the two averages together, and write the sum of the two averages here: 1.93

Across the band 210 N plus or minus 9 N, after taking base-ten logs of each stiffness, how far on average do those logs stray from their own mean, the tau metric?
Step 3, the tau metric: 0.0250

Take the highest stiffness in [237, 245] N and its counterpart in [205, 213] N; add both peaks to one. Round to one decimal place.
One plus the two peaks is 39.2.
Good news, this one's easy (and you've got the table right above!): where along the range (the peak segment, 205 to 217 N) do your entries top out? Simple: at 208.0 N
